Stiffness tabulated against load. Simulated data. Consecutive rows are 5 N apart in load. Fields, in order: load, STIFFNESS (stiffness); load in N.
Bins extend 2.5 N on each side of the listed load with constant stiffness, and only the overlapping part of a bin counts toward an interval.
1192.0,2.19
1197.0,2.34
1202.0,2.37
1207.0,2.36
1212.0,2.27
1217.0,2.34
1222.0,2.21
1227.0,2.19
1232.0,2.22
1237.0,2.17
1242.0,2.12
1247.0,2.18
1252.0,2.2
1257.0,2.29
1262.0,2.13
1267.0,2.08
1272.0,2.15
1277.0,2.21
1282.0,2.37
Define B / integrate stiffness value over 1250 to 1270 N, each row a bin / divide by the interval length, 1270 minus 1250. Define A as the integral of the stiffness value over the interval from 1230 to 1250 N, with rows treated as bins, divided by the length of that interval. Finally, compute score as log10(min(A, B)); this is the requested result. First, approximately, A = 2.17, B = 2.17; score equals 0.337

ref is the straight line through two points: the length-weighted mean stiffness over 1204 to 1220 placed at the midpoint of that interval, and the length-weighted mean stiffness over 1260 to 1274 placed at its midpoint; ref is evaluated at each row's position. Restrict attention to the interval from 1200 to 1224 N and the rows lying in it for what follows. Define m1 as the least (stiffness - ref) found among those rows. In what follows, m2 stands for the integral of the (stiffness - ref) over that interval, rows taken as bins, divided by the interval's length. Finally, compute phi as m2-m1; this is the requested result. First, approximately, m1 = -0.074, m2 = -0.010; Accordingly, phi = 0.064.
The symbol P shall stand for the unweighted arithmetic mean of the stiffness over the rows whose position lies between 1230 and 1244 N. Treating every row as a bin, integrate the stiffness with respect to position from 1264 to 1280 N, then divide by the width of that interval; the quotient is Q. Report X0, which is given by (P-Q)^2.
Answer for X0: 0.000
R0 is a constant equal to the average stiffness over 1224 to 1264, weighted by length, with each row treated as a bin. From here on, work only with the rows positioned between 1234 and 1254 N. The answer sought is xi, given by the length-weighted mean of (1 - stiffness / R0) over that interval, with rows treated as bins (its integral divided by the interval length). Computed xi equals 0.009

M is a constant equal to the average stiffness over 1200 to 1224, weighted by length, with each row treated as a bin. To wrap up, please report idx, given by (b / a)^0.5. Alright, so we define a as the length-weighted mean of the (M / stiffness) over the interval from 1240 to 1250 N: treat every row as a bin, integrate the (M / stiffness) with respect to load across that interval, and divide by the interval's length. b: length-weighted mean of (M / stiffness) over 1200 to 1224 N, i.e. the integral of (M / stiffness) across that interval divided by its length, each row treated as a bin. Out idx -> 0.966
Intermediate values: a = 1.07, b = 1.00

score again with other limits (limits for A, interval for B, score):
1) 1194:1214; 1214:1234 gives 0.350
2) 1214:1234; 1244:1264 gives 0.342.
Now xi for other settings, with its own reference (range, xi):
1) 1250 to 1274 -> 0.009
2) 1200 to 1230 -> -0.045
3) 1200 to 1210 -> -0.078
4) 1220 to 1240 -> -0.003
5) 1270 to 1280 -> -0.001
